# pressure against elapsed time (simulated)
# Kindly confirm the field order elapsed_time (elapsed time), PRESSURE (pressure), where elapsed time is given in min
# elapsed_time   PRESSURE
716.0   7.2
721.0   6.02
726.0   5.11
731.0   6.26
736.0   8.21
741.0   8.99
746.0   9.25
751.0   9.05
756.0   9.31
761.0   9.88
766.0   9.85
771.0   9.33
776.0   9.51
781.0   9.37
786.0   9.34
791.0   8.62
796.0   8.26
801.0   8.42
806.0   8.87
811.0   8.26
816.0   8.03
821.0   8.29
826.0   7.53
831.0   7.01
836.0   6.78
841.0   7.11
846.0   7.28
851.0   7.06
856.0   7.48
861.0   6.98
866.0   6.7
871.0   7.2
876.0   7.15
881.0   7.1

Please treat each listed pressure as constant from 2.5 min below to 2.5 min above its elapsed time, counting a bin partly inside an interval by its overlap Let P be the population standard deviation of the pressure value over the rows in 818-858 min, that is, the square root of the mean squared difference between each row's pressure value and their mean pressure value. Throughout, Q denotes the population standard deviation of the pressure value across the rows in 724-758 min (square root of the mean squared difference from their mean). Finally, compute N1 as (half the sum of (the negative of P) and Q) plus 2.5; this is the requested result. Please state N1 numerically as 3.06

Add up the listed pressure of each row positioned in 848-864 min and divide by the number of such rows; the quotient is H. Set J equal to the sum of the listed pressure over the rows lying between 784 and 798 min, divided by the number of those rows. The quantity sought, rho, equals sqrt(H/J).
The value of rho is 0.91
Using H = 7.2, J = 8.74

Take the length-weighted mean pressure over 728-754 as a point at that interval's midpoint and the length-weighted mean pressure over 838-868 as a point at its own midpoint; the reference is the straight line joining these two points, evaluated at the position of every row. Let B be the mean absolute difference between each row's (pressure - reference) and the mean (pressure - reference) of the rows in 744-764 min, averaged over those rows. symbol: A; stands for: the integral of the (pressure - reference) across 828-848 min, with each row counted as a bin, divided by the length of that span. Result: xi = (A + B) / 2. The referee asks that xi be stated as 0.04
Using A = -0.2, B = 0.29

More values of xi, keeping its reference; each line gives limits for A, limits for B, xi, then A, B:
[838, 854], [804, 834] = 0.19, 0.0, 0.41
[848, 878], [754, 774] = 0.19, 0.1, 0.27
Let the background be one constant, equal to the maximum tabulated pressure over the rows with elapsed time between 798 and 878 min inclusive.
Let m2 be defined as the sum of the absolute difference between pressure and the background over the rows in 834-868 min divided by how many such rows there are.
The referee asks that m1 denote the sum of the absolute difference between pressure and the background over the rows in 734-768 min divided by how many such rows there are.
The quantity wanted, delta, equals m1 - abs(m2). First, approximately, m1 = 0.5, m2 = 1.8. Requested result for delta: -1.3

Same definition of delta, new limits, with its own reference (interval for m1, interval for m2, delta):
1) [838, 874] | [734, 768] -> 1.2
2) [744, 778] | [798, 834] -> -0.2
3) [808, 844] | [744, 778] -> 0.7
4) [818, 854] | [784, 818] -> 1.1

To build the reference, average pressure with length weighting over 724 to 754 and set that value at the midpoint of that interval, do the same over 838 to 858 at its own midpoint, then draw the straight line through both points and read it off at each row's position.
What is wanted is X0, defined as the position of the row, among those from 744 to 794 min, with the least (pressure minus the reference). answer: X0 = 791.0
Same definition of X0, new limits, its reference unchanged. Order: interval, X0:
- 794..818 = 816.0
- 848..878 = 866.0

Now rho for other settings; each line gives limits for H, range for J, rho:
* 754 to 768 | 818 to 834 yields 1.13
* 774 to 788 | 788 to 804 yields 1.06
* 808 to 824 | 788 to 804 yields 0.99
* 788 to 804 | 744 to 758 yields 0.96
